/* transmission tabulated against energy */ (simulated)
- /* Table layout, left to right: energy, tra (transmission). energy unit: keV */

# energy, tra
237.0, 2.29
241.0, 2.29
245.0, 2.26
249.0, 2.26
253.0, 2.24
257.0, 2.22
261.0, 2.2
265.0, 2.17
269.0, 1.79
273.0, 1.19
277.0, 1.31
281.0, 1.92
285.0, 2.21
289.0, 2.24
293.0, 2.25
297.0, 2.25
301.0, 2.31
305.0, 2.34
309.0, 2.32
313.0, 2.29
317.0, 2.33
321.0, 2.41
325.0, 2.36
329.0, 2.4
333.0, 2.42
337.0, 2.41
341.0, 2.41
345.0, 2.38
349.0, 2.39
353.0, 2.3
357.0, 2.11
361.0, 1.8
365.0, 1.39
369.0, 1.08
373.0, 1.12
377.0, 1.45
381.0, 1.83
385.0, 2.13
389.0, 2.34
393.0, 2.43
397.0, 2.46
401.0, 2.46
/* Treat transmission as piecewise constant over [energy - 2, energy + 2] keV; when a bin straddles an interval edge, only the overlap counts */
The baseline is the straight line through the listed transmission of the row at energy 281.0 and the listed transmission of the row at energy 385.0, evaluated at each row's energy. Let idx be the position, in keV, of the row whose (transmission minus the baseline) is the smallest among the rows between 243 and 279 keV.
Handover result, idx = 273.0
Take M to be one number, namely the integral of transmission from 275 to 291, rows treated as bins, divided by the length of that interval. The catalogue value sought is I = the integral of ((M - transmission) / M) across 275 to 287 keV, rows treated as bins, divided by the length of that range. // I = 0.06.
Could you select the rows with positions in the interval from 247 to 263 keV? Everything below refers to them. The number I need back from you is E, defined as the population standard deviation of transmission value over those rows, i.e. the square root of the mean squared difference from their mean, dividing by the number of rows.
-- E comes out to 0.02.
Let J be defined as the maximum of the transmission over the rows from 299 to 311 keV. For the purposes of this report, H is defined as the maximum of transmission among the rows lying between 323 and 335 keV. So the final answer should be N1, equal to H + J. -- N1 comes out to 4.8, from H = 2.42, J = 2.34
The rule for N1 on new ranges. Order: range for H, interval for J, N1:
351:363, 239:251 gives 4.6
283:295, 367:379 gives 3.7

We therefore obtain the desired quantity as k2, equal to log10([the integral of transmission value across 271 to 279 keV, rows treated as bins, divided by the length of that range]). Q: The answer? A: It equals 0.097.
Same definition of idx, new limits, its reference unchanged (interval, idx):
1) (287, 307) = 297.0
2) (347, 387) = 369.0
